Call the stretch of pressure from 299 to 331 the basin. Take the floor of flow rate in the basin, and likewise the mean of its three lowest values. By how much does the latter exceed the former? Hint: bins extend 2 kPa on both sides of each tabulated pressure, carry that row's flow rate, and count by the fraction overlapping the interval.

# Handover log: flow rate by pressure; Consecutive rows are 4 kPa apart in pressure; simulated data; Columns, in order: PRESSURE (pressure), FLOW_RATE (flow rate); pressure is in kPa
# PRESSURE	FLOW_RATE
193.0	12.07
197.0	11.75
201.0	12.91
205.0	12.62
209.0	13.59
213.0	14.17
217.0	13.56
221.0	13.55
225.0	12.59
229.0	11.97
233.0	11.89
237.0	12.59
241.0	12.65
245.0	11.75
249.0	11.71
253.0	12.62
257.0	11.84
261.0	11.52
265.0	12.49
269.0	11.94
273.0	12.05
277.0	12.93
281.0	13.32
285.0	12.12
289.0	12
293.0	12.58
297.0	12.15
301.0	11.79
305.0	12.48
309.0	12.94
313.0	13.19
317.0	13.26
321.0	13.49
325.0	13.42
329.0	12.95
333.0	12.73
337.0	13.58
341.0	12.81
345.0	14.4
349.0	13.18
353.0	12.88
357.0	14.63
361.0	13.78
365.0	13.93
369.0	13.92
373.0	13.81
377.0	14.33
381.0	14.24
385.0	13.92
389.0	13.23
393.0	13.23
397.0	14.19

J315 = 0.61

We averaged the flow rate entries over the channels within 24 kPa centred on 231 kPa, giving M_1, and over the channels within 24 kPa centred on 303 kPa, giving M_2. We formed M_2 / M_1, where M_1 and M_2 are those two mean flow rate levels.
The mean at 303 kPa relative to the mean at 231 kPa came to 1.00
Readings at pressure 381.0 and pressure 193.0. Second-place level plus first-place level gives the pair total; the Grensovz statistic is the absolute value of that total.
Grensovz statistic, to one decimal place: 26.3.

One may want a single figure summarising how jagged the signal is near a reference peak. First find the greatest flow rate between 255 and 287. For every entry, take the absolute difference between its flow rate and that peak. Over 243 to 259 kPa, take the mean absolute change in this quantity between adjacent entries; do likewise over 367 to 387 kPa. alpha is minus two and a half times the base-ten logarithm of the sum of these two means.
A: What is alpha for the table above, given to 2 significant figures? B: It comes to 0.19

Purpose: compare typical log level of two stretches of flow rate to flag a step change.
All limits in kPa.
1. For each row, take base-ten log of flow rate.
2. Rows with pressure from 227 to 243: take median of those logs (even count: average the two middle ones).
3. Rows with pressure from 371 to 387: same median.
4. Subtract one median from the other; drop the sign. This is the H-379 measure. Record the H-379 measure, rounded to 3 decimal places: 0.060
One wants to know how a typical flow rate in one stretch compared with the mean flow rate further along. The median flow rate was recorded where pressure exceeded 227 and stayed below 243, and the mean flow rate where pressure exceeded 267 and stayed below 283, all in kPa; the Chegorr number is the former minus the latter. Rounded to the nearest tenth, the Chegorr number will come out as -0.3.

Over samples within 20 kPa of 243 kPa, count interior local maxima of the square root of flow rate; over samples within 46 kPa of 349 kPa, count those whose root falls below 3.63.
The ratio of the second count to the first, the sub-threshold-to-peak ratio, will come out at 3.0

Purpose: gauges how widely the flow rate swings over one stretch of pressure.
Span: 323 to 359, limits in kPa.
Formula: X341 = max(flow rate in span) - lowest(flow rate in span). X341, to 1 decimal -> 1.9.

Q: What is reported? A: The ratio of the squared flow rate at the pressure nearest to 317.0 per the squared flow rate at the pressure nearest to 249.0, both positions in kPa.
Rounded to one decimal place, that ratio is 1.3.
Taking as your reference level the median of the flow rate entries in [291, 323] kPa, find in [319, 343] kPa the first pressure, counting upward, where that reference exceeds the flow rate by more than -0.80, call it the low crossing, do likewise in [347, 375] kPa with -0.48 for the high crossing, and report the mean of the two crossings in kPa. 335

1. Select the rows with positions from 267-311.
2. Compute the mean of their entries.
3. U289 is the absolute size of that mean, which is 12.4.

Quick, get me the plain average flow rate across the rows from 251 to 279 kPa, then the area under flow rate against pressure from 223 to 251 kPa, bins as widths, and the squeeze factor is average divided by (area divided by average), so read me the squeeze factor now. 0.44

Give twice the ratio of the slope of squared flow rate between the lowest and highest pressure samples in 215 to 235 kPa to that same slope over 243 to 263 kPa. 16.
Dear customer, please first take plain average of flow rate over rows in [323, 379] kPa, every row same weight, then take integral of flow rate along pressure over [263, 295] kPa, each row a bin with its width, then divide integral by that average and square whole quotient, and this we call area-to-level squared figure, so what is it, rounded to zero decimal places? 856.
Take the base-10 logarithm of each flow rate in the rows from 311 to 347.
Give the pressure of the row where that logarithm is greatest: 345.0 kPa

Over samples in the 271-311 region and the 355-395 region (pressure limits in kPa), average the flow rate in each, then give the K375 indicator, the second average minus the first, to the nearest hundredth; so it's 1.47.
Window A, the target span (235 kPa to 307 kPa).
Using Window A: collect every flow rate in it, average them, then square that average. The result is 150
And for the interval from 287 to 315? 155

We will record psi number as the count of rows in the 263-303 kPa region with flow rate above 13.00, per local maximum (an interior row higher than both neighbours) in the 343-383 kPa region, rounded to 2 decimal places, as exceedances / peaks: 0.33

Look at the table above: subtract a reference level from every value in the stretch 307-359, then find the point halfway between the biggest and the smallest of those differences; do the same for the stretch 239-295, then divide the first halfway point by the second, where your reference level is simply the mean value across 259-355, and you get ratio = -3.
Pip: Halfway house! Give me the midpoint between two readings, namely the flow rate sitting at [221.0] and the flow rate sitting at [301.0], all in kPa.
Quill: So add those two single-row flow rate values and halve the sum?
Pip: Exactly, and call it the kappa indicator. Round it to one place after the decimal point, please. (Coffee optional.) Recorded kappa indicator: 12.7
